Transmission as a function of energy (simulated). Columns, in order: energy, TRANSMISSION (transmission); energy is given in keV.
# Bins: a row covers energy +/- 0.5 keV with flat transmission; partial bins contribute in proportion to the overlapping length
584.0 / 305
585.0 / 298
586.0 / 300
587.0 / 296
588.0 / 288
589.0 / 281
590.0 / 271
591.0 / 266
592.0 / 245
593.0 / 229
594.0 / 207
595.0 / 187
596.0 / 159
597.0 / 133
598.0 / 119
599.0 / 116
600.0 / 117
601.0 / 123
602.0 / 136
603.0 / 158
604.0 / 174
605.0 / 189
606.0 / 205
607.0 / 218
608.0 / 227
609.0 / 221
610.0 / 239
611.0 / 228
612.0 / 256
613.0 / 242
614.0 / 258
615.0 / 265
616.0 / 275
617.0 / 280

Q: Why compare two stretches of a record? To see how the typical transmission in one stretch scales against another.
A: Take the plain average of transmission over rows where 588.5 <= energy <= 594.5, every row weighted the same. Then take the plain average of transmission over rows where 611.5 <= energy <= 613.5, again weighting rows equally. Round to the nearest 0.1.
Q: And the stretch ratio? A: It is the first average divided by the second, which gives 1.0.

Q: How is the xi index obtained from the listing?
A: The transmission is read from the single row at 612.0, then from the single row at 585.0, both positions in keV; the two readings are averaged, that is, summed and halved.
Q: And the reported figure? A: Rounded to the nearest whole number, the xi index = 277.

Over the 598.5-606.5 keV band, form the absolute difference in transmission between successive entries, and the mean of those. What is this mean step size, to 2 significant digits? 13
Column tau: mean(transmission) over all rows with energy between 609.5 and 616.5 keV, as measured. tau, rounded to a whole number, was 252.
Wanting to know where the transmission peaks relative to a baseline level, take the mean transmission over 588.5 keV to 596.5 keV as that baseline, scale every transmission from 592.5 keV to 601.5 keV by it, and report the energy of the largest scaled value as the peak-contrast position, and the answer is 593.0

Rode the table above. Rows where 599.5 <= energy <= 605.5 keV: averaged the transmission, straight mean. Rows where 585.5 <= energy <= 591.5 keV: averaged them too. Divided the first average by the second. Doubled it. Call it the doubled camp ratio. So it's 1.1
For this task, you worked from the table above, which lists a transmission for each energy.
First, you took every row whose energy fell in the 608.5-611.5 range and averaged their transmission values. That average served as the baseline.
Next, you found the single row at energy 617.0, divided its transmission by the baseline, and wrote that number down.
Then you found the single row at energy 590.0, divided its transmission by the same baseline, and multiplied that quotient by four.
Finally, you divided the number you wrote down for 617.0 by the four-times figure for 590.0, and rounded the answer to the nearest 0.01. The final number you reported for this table 0.26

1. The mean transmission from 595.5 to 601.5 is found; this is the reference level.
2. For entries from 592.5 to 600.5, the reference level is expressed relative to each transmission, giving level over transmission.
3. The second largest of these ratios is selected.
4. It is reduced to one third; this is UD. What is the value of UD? 0.36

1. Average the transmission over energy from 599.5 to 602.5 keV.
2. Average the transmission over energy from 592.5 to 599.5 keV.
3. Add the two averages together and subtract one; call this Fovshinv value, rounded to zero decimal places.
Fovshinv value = 289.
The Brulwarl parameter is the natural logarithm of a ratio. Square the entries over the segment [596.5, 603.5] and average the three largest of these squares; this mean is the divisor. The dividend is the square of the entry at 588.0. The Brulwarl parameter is 1.4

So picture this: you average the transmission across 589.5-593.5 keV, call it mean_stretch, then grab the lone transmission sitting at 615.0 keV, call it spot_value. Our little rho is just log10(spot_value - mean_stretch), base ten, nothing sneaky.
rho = 1.1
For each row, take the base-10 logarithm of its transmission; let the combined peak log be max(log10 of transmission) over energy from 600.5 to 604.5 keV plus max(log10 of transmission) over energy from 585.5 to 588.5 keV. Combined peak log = 4.72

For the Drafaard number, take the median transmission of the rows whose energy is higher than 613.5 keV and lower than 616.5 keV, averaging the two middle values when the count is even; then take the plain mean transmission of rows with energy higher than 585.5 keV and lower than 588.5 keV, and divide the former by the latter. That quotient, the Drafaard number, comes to 0.90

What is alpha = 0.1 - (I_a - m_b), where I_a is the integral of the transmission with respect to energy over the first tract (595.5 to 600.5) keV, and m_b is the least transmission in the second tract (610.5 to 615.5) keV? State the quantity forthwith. -416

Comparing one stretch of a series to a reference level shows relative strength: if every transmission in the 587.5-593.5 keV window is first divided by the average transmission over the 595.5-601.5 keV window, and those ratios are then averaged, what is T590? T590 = 2.1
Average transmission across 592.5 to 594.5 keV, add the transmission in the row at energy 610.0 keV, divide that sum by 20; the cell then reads 23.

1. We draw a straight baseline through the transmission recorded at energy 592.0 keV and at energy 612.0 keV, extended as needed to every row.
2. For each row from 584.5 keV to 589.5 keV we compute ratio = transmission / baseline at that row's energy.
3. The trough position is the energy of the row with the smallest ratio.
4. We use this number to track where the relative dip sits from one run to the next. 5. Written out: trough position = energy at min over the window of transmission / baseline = 589.0 keV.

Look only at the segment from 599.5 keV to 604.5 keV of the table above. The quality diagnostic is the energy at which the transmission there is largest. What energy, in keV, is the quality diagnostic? 604.0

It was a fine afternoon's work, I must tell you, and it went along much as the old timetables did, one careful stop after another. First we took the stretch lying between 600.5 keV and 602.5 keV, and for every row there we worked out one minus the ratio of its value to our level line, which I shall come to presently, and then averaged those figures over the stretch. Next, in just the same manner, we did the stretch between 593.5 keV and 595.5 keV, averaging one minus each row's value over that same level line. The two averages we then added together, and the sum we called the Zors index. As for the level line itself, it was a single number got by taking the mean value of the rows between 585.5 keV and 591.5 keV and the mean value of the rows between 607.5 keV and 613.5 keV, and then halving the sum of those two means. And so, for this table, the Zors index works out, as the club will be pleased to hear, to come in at 0.74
